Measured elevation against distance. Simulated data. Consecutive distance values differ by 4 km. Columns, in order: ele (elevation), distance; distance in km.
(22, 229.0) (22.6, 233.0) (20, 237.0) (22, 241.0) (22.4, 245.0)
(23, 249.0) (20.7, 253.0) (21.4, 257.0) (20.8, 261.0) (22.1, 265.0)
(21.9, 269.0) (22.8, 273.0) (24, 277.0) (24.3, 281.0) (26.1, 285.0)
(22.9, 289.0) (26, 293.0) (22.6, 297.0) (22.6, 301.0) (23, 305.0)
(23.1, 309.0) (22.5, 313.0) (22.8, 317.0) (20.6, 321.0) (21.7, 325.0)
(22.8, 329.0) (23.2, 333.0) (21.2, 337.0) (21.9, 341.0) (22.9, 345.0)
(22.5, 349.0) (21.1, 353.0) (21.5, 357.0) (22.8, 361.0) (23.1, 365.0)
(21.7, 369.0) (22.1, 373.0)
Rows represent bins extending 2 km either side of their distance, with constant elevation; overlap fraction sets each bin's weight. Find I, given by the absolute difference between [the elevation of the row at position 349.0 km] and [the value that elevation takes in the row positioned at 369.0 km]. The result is 0.8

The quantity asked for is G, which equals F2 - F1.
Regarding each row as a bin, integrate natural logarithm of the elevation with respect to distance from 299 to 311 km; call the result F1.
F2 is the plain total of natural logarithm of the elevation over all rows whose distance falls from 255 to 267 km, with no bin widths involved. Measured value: -28.4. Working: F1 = 37.6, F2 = 9.19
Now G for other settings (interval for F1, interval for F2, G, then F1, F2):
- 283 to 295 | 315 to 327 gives -29.4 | 38.6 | 9.23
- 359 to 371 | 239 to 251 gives -28.0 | 37.4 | 9.34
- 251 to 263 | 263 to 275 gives -27.2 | 36.5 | 9.31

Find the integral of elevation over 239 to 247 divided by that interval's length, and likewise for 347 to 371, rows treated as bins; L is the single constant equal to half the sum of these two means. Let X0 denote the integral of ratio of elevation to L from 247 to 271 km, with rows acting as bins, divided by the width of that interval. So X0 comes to 0.977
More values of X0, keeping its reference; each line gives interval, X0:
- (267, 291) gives 1.068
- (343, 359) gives 0.993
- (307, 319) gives 1.029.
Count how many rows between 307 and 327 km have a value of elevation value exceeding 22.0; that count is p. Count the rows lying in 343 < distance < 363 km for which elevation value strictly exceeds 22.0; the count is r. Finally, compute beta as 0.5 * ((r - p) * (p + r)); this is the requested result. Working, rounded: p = 3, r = 3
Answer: 0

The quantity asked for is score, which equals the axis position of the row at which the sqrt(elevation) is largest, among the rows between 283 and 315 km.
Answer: 285.0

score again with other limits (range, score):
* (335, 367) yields 365.0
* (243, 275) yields 249.0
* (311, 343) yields 333.0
